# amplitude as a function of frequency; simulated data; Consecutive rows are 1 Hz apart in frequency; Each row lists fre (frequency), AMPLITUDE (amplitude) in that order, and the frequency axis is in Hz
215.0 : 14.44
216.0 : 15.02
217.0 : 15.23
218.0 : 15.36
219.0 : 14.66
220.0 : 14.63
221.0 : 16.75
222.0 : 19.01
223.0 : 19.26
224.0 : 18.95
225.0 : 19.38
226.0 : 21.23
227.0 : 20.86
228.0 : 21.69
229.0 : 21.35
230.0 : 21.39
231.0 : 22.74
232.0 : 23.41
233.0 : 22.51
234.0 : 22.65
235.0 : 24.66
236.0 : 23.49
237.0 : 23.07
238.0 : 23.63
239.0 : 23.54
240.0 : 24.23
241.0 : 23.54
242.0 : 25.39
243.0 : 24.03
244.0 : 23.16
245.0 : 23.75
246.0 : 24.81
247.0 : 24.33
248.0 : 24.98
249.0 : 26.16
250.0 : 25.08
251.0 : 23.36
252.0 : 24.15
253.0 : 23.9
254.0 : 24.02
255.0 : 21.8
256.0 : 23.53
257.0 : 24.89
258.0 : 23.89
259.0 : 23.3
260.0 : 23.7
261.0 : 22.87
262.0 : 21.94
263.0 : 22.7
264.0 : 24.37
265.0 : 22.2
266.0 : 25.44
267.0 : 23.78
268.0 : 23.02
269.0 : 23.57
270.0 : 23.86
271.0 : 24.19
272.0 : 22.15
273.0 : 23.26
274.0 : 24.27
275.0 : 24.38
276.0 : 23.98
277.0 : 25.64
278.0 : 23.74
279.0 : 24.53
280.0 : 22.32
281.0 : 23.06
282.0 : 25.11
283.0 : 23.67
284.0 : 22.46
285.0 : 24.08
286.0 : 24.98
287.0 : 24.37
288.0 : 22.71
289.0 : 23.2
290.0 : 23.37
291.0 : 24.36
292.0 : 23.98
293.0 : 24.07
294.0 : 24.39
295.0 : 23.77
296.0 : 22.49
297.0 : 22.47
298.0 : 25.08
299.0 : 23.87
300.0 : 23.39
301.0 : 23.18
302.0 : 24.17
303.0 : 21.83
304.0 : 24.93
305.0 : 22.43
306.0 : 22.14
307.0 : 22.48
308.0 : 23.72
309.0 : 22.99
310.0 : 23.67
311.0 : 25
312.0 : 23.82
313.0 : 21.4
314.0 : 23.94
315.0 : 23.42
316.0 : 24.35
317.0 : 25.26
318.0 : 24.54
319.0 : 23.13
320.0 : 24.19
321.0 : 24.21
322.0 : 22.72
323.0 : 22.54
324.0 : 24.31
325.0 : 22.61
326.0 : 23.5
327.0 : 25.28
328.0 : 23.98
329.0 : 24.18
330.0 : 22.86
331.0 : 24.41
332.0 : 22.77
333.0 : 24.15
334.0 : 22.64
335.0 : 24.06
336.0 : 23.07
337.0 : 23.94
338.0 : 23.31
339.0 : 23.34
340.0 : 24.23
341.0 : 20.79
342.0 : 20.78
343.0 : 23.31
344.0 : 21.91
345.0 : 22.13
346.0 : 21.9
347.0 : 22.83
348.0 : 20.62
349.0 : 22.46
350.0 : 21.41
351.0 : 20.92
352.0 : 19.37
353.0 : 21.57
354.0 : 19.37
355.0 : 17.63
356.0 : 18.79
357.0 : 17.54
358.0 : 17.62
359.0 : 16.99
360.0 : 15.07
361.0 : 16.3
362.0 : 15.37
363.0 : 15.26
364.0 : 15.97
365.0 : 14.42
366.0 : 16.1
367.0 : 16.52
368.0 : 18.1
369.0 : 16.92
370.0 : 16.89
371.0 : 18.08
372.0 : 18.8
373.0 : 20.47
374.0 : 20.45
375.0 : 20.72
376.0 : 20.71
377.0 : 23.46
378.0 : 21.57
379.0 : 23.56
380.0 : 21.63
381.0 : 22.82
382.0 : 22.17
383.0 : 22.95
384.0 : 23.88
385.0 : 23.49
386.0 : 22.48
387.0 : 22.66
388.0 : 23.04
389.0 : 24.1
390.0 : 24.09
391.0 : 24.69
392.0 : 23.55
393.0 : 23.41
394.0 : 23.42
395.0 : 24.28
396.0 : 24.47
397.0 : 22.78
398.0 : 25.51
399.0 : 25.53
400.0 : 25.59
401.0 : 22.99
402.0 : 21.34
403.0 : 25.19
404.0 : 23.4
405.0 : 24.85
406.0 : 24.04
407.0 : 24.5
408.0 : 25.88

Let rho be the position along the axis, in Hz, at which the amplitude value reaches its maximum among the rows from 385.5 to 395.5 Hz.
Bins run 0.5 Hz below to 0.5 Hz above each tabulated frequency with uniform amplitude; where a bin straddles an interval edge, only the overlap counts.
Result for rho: 391.0 Hz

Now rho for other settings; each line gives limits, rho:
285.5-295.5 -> 286.0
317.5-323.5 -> 318.0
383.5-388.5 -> 384.0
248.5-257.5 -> 249.0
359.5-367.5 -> 367.0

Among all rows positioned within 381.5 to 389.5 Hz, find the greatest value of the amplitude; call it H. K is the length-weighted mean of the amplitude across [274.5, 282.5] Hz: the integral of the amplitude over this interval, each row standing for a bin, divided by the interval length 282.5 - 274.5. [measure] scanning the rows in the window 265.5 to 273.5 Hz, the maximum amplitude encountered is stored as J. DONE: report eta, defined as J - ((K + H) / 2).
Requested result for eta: 1.3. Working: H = 24.1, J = 25.44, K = 24.1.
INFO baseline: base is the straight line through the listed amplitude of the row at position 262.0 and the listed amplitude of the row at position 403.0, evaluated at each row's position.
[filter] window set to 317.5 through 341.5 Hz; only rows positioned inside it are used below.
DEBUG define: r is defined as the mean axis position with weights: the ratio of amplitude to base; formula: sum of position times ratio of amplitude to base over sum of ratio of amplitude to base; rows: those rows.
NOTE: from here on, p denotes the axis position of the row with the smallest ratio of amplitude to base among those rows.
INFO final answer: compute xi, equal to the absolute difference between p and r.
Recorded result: 11.6 Hz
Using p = 341.0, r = 329.4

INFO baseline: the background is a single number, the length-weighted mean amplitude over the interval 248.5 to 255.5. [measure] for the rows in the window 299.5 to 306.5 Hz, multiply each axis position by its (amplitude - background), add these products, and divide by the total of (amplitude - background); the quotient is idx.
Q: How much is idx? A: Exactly 303.7 Hz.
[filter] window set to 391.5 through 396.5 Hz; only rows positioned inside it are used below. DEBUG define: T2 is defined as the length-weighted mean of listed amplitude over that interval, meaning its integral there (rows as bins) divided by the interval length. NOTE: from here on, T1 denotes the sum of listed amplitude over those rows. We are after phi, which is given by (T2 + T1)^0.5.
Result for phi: 12.0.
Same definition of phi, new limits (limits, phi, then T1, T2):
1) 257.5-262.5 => 11.8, 116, 23.1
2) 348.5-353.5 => 11.3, 106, 21.1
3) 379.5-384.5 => 11.7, 113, 22.7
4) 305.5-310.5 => 11.7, 115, 23.0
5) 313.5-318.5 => 12.1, 122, 24.3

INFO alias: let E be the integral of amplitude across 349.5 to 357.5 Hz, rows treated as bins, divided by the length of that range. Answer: 19.6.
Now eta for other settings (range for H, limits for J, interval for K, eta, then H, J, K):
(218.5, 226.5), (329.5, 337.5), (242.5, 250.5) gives 1.5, 21.23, 24.41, 24.5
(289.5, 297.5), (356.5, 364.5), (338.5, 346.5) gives -5.7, 24.39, 17.62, 22.3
